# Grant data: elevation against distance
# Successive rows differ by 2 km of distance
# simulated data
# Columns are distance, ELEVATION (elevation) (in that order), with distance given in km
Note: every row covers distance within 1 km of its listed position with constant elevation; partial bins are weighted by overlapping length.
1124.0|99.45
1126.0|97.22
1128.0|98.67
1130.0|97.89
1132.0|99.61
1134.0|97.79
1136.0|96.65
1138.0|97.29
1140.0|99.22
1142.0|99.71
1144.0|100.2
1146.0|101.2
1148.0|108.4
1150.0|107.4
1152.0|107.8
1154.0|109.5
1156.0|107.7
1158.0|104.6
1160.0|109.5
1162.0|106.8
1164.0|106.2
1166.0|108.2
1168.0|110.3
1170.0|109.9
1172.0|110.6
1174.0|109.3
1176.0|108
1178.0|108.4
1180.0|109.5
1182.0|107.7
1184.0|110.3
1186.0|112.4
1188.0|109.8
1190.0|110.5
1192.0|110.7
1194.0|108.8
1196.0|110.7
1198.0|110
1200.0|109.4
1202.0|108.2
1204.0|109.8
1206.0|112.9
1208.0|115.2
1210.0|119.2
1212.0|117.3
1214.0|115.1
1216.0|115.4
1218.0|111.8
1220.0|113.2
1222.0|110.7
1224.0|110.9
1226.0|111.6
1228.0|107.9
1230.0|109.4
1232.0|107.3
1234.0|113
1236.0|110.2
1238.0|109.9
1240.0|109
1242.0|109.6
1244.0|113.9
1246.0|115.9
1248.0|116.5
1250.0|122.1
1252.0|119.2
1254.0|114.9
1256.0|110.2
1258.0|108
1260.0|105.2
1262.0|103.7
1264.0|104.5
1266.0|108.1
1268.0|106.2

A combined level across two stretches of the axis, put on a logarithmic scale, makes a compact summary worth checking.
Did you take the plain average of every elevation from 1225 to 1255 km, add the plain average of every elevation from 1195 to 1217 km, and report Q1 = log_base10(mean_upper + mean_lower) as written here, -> 2.35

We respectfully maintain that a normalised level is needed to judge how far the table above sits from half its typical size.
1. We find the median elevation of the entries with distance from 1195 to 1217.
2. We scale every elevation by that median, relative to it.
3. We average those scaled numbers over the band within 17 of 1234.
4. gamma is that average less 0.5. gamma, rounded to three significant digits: 0.491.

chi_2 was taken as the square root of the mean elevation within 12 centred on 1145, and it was 10.1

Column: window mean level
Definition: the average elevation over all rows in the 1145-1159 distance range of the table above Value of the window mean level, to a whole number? 107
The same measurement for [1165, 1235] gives 111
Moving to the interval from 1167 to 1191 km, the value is 110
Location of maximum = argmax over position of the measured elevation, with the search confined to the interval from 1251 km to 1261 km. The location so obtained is 1252.0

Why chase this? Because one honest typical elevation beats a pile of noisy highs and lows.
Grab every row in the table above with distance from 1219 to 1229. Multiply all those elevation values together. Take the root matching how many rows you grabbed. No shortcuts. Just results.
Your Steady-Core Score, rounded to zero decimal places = 111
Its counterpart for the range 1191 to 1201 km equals 110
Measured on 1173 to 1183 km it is 109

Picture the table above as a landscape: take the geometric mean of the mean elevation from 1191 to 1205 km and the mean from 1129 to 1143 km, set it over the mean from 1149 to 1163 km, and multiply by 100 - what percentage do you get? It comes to 96.5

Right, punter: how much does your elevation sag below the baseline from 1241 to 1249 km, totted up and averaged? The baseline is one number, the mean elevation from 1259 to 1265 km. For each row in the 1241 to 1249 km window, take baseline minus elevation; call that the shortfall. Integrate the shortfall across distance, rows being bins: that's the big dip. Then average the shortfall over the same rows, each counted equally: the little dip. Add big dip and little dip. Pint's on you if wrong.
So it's -86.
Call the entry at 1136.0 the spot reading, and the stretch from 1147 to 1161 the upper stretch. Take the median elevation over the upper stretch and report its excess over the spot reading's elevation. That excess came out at 11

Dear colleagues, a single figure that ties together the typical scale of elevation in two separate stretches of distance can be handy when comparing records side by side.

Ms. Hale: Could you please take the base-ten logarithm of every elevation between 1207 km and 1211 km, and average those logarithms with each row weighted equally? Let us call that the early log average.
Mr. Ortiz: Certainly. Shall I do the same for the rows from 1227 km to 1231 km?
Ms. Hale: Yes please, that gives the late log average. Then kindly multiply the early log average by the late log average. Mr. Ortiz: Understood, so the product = 4.21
